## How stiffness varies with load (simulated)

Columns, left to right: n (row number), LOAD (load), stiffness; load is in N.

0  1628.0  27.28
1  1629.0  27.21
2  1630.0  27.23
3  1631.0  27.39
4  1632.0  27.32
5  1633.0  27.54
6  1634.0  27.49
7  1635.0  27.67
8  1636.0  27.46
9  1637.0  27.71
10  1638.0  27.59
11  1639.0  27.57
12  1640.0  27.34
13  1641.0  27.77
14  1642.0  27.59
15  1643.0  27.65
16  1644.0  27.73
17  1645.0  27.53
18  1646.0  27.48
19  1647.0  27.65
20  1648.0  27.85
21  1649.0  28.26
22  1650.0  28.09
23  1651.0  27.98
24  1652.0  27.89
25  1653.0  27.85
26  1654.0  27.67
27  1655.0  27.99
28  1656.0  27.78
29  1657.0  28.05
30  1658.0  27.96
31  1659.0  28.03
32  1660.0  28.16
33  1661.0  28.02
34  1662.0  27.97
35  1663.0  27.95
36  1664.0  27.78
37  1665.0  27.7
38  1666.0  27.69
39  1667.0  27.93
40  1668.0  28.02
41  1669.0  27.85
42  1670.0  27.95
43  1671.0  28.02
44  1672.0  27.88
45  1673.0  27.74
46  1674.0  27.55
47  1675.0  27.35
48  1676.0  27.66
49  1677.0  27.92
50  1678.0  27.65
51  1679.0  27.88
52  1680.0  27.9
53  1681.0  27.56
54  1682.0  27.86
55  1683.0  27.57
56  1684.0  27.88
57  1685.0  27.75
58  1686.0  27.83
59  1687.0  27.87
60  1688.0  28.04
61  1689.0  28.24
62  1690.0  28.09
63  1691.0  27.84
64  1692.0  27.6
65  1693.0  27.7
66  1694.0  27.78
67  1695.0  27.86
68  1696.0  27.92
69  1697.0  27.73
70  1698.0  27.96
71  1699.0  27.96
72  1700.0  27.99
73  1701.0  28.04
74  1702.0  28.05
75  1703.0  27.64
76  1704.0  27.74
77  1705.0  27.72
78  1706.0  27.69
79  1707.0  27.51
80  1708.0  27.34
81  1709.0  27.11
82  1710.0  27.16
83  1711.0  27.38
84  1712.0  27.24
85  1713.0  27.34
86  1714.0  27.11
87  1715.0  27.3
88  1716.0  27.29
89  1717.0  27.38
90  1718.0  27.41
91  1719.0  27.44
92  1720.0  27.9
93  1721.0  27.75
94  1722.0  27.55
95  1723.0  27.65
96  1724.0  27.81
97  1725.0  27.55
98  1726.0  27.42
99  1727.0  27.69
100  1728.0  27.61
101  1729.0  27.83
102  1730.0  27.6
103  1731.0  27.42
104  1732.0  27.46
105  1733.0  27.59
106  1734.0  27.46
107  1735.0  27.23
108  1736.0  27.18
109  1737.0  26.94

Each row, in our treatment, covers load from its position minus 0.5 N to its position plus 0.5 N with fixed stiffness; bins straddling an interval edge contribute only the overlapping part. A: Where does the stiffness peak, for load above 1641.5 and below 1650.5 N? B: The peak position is 1649.0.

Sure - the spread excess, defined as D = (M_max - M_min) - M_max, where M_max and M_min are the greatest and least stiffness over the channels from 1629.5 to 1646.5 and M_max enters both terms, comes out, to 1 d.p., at -27.2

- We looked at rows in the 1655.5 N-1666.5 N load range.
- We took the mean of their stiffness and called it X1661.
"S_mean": 27.9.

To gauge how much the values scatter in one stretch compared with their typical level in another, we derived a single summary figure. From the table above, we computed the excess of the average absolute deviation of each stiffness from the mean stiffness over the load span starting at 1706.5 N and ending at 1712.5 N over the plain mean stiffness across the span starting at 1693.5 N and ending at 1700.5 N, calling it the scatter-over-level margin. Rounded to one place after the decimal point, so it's -27.8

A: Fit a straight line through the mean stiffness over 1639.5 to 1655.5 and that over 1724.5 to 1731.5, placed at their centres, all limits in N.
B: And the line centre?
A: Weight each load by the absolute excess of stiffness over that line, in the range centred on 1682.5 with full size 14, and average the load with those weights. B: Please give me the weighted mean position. 1684.2 N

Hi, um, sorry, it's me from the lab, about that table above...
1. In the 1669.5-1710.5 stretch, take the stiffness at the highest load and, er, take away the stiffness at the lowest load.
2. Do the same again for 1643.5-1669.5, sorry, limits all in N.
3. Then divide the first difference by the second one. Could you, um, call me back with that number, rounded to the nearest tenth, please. -6.6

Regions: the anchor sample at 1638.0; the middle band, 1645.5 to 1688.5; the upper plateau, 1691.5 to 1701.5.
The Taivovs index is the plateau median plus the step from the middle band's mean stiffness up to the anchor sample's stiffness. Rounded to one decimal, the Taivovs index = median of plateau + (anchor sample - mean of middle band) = 27.6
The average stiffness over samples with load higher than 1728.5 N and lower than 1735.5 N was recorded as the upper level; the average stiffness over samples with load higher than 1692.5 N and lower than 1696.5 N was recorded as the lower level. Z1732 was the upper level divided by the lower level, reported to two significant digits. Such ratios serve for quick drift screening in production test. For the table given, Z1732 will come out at 0.99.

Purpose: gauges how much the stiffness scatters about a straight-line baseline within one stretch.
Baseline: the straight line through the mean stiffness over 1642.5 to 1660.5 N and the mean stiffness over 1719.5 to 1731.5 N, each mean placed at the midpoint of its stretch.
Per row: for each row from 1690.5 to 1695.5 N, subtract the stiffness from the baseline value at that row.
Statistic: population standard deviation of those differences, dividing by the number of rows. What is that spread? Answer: 0.097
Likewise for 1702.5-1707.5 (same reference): 0.080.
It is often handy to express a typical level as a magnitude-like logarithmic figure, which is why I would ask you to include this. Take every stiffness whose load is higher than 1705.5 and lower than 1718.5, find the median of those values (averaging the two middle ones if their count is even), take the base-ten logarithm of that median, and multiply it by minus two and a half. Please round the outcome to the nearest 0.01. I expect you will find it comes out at -3.59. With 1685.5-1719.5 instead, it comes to -3.61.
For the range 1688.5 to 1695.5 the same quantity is -3.61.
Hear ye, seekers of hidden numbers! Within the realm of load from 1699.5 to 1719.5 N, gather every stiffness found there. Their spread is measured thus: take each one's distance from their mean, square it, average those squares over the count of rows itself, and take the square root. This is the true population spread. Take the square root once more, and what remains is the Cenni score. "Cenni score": 0.54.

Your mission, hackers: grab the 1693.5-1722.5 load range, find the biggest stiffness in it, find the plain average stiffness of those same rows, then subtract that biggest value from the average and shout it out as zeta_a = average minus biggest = -0.45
